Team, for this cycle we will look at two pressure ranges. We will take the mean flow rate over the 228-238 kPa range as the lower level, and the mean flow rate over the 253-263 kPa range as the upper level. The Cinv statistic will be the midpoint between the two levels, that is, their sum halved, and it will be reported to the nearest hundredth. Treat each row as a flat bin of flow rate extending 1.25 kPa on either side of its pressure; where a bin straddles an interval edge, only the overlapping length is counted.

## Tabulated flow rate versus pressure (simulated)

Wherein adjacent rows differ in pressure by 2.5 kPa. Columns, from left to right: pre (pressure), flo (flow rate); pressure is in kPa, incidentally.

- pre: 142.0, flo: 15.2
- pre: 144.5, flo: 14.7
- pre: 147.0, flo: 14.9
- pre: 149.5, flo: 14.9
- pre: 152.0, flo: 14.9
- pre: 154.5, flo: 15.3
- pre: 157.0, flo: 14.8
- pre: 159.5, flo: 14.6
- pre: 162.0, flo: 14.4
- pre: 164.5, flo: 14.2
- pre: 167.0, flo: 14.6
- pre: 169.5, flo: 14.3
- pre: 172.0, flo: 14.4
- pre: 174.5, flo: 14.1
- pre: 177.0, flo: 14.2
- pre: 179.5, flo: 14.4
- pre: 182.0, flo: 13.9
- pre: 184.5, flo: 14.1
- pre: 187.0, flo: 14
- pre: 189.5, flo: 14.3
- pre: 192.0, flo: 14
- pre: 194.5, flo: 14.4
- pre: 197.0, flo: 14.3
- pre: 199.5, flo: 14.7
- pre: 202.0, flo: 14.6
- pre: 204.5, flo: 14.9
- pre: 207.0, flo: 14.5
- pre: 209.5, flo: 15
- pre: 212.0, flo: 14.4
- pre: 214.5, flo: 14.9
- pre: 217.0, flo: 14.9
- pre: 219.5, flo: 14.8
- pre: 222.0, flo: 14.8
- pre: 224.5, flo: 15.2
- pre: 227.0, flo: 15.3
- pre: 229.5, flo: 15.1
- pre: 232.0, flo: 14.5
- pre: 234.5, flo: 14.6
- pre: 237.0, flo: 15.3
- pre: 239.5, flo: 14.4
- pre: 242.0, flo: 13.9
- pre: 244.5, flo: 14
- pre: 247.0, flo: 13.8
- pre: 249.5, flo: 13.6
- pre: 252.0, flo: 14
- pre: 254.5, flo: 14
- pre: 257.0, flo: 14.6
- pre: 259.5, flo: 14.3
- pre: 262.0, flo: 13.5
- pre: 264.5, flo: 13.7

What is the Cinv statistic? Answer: 14.49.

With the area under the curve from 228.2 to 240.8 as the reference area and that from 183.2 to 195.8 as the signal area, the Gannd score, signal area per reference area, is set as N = 0.96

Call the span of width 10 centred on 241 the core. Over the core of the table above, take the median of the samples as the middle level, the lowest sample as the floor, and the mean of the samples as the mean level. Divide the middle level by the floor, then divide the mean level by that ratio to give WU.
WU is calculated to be 14.1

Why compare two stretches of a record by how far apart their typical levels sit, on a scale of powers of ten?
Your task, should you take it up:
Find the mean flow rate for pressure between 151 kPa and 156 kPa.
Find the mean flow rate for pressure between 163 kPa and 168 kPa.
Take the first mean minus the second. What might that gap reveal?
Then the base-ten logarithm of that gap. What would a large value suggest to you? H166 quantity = -0.15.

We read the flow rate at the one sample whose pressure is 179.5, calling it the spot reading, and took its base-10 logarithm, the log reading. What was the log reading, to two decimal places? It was 1.16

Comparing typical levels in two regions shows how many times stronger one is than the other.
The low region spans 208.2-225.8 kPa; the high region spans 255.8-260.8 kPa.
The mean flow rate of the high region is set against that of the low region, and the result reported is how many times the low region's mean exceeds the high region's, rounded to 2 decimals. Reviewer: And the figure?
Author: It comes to 1.03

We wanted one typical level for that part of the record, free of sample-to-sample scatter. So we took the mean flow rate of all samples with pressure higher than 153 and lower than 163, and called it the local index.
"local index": 14.8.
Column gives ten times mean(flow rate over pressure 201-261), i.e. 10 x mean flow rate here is 146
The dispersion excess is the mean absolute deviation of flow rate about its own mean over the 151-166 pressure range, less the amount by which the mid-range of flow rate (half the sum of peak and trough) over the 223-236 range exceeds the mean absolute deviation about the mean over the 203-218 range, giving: -14.4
